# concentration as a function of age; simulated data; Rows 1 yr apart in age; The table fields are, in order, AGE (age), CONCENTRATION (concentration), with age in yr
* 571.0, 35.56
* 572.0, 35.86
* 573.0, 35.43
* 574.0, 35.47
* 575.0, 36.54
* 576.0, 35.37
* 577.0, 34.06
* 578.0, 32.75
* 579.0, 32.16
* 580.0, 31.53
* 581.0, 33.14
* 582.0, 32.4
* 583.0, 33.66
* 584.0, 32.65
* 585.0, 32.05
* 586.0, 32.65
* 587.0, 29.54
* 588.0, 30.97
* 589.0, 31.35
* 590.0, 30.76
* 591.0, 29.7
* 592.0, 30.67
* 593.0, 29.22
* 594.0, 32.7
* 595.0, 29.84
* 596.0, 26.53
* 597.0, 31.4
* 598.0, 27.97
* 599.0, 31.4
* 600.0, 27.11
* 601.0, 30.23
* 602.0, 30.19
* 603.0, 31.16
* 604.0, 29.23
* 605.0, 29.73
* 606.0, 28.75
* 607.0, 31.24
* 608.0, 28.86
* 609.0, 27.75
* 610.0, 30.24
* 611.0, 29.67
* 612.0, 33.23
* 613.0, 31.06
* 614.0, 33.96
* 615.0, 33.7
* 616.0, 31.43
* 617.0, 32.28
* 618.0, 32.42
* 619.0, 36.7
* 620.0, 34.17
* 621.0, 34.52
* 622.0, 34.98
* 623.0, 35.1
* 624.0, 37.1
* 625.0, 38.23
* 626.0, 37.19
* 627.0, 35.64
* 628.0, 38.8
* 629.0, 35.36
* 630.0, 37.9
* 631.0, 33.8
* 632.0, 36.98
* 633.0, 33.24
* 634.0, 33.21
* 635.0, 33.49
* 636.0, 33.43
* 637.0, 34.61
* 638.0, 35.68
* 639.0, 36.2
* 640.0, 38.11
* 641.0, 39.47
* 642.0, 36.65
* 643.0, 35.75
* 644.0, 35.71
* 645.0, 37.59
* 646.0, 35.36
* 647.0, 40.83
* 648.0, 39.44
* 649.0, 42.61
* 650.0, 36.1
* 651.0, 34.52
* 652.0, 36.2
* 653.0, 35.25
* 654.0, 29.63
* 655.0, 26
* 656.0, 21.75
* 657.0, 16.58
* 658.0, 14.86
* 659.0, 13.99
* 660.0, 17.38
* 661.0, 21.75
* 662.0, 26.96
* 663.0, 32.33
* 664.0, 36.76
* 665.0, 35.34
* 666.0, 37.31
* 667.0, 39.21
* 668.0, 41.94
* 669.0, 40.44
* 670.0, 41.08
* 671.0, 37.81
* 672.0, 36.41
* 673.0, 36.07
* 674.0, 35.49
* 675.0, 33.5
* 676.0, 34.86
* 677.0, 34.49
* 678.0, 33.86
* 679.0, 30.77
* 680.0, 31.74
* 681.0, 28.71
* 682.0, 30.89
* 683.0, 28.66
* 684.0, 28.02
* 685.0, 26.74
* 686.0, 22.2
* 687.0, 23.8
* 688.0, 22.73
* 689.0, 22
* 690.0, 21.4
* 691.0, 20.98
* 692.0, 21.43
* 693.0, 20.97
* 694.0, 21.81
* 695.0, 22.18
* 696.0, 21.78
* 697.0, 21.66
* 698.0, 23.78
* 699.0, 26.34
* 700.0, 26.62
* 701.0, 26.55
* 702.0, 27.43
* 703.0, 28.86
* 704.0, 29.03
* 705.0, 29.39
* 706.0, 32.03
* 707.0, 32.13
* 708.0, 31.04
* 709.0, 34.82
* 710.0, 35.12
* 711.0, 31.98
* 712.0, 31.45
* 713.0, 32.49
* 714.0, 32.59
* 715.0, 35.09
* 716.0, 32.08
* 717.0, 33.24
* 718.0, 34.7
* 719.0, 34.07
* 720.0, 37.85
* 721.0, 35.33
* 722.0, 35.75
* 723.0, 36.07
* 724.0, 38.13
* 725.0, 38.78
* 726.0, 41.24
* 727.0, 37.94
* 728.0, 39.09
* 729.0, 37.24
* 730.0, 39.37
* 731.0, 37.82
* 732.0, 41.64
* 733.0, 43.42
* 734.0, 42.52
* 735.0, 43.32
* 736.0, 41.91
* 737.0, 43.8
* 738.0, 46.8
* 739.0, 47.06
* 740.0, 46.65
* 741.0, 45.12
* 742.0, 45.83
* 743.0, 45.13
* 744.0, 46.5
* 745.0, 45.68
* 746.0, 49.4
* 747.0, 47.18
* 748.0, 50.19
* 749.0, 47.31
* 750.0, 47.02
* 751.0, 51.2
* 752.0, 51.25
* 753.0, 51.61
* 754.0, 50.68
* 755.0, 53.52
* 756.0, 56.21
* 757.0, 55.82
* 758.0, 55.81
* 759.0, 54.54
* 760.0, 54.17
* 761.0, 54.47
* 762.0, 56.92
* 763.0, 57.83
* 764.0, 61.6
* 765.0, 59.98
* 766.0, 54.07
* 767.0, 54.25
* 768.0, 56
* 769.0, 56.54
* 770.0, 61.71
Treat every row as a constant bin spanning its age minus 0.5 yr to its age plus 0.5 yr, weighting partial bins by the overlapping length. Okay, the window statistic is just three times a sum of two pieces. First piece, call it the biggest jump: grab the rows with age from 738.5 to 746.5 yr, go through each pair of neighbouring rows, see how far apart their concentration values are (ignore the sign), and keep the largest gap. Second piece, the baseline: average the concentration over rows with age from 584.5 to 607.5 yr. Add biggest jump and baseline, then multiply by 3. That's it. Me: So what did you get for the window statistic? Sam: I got 102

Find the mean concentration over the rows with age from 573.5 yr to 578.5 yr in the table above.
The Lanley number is 35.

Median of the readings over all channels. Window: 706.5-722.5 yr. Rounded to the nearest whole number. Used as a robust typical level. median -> 34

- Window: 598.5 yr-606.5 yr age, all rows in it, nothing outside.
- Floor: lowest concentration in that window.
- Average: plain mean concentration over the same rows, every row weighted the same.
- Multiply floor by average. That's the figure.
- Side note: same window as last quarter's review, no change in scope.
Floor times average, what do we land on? 806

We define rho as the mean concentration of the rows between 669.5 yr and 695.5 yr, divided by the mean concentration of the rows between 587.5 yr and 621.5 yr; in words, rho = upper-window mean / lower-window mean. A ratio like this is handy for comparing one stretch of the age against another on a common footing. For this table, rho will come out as 0.93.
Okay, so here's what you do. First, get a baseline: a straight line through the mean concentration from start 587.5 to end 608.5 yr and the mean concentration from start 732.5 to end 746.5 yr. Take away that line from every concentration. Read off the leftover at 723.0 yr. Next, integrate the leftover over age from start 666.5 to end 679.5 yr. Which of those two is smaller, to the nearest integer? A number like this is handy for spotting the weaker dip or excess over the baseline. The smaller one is -19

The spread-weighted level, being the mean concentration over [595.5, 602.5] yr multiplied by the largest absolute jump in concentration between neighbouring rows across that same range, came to 143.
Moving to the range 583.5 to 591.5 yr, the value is 97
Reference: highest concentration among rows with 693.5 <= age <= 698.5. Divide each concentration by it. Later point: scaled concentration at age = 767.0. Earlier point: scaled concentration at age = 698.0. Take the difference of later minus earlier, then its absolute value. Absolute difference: 1.3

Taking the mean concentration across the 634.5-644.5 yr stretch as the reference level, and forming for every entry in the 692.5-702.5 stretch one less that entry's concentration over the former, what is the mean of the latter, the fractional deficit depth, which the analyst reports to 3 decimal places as 0.334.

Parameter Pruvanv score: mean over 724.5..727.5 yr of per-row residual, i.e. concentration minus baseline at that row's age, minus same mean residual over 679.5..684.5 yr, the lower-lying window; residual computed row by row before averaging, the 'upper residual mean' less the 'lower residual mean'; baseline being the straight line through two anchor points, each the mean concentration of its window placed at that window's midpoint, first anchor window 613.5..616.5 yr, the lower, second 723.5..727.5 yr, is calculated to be 7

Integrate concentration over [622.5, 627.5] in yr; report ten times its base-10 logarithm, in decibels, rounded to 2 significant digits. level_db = 23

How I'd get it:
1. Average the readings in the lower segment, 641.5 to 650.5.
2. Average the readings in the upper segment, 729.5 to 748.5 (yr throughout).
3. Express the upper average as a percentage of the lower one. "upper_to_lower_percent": 118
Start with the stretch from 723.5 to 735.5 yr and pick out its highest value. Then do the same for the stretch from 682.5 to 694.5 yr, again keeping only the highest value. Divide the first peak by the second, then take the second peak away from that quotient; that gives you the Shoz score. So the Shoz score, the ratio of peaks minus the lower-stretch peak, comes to -27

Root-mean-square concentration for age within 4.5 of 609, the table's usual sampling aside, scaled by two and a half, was 75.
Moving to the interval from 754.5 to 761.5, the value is 137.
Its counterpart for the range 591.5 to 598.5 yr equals 75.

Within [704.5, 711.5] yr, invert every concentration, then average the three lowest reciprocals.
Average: 0.029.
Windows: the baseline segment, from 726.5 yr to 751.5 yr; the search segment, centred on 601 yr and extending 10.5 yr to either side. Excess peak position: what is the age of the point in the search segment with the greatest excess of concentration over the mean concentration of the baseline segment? 594.0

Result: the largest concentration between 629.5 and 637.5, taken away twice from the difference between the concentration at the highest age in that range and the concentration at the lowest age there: -79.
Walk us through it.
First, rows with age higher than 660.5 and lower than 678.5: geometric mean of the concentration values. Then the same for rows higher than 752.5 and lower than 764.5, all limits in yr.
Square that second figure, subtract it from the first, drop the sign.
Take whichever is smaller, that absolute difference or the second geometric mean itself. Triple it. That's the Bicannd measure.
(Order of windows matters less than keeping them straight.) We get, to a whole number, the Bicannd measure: 166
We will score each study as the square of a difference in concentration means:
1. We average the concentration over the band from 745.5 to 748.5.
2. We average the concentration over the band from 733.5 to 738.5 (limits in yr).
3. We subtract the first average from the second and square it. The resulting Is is 28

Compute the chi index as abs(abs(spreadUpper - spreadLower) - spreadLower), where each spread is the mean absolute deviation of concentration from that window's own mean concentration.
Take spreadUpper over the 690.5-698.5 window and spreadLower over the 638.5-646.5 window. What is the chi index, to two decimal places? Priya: 0.58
